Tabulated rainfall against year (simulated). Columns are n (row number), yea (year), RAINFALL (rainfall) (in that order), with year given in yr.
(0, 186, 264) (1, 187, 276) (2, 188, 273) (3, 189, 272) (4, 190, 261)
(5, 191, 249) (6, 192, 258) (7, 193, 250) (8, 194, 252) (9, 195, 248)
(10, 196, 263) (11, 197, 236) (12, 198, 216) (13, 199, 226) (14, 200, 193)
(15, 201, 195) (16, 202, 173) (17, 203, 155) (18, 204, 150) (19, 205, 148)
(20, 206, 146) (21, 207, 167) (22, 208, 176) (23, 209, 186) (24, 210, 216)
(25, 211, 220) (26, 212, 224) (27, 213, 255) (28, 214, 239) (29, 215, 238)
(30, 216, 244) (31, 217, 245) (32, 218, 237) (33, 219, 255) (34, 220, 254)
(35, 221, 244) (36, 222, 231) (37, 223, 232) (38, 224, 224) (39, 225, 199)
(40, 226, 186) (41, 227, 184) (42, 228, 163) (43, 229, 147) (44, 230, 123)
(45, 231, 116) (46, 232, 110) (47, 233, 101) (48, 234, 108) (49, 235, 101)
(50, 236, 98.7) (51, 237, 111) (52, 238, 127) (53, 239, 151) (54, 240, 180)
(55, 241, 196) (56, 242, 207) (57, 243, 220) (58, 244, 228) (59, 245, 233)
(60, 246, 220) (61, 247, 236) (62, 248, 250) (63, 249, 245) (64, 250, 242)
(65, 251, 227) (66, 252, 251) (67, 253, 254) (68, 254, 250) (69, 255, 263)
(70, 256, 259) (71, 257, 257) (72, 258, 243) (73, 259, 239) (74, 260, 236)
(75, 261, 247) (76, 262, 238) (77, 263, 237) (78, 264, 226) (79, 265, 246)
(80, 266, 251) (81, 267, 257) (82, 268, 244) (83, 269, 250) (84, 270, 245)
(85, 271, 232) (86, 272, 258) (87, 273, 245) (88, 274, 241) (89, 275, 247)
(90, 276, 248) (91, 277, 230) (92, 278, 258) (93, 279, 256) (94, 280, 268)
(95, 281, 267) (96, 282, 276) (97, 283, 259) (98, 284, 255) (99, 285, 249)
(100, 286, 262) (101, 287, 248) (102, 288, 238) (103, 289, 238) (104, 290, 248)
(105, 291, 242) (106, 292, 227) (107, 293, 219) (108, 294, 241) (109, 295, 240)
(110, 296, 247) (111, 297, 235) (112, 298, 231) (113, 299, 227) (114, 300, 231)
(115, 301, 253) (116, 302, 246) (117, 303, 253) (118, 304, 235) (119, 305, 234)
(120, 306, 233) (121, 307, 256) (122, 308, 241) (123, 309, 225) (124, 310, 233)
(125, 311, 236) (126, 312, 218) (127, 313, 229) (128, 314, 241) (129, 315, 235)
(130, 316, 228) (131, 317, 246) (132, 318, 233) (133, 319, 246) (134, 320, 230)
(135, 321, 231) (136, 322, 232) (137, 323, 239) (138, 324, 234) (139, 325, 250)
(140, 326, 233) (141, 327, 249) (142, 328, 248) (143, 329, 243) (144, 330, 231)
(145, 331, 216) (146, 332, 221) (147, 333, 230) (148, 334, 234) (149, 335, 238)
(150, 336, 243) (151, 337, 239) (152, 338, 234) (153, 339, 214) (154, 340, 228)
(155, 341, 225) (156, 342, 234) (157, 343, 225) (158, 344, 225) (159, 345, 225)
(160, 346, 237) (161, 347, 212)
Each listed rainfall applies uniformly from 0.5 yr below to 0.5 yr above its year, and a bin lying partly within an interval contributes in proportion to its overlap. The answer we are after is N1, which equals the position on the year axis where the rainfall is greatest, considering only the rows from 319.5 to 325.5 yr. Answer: 325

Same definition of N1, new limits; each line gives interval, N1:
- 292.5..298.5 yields 296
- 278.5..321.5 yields 282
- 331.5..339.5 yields 336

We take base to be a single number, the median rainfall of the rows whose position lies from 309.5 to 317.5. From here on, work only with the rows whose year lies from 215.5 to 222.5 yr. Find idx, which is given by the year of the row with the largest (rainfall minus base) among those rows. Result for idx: 219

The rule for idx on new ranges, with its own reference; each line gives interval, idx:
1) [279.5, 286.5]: 282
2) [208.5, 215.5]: 213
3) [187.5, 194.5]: 188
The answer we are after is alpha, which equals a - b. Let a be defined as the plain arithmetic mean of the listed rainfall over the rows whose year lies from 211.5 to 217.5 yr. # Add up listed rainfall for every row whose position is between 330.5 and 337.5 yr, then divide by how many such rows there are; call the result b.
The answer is 9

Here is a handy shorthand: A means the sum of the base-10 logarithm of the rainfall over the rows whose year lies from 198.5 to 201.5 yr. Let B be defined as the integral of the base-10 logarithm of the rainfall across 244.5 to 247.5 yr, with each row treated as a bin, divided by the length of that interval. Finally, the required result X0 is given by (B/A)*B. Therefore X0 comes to 0.80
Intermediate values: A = 6.93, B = 2.36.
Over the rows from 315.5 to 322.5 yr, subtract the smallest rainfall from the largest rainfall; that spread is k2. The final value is 18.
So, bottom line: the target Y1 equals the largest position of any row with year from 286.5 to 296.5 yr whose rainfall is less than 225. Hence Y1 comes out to 293 yr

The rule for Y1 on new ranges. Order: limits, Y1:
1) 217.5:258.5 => 246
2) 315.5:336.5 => 332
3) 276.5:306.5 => 293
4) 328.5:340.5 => 339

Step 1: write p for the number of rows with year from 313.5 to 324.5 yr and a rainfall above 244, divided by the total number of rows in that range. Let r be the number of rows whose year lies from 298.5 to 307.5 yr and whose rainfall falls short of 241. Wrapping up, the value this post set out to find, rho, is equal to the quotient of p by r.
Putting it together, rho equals 0.036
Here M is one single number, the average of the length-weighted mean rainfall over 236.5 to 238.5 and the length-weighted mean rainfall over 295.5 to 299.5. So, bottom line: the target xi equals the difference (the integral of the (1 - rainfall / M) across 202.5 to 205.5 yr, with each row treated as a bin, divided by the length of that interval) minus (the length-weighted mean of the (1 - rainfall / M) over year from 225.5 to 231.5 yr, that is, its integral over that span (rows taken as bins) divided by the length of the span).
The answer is 0.01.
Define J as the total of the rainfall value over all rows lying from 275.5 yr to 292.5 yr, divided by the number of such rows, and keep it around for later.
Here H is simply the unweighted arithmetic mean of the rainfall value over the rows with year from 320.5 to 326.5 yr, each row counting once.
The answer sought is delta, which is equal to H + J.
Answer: 488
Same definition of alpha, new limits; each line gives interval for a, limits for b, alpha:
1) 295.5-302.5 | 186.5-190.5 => -32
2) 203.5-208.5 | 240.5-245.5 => -59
